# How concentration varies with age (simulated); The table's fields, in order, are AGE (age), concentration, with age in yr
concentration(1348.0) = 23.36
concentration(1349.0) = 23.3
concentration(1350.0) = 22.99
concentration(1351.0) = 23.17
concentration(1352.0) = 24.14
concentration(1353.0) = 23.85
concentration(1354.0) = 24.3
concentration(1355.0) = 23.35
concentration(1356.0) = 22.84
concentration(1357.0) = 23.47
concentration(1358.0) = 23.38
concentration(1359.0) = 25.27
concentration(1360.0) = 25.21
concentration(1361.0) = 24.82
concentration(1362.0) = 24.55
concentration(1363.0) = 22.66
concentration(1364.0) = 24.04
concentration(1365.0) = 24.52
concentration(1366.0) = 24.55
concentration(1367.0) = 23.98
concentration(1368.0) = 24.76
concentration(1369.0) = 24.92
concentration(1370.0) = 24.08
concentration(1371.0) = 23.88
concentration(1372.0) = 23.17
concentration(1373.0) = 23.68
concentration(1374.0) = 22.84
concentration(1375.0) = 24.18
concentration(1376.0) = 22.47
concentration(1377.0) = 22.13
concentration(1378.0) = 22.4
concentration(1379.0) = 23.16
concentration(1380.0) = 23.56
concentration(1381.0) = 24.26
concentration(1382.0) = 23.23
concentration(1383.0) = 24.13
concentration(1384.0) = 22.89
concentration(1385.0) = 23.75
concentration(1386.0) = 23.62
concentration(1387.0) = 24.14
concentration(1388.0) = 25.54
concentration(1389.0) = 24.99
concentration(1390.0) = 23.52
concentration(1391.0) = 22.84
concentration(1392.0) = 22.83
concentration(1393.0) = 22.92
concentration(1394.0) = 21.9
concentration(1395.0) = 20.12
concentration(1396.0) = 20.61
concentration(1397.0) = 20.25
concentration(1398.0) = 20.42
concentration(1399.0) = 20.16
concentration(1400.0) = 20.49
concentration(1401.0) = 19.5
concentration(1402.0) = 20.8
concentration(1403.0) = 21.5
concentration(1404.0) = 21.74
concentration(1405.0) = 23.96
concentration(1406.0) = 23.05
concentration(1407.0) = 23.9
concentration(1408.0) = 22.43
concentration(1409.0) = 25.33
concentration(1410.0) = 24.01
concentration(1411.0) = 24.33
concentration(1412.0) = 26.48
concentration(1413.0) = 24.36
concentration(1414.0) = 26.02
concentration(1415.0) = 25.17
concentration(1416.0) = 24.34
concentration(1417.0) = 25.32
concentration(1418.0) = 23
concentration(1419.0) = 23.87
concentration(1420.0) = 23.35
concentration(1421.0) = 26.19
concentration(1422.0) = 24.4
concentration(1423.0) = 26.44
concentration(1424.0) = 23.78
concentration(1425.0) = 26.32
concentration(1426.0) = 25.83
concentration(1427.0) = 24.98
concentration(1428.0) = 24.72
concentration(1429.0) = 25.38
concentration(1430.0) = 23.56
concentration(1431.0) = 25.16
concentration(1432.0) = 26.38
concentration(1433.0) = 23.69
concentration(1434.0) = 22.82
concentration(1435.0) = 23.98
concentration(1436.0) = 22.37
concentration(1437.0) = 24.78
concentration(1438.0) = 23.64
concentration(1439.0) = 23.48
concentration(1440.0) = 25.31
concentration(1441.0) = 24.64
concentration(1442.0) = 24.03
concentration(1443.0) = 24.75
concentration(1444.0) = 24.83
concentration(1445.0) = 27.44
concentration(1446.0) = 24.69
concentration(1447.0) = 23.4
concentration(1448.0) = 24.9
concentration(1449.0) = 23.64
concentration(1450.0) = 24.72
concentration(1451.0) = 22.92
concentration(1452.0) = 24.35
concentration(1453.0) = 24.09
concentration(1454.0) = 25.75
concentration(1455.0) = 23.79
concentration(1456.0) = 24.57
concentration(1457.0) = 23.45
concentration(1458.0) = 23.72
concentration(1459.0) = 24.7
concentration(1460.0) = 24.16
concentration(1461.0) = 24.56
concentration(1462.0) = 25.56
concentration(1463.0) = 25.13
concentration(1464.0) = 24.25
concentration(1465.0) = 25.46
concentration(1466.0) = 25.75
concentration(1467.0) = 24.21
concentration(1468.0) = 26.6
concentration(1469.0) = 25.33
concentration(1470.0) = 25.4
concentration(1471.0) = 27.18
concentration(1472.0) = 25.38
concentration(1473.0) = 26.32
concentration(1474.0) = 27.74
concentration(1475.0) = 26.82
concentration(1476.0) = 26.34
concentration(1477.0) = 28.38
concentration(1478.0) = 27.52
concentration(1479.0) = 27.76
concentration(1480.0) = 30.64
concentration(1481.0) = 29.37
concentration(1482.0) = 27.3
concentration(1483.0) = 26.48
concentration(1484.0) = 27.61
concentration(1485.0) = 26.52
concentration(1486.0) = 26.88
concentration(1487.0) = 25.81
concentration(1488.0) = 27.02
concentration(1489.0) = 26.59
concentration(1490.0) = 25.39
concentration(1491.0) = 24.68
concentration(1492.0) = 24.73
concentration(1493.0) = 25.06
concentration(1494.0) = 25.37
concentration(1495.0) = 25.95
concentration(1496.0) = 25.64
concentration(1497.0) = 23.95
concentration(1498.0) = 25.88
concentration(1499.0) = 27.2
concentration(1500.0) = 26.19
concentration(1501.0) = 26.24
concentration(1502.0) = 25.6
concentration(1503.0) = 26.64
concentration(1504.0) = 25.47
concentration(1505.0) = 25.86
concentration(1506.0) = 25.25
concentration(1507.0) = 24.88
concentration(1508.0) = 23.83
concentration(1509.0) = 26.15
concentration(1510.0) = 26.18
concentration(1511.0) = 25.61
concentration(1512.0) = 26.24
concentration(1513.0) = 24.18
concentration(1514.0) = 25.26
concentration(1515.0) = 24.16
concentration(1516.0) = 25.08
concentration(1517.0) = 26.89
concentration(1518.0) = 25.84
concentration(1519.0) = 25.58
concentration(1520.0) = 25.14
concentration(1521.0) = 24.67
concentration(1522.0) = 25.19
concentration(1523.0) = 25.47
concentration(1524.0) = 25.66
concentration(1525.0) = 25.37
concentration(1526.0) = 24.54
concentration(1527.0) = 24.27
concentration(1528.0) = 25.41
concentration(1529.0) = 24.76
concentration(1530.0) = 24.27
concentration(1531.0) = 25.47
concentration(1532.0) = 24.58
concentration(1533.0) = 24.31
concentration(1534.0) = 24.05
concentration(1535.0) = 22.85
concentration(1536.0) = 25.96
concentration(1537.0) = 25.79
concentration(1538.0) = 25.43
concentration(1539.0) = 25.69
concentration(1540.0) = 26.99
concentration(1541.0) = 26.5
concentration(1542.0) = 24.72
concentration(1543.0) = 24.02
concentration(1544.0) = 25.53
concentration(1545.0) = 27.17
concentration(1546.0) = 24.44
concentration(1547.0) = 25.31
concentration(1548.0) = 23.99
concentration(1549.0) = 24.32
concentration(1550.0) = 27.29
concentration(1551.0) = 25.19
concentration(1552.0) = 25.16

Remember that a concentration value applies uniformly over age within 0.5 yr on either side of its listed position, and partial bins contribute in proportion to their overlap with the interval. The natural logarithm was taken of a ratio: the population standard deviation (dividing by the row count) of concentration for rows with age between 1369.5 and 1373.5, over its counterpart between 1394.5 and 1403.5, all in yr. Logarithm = -0.4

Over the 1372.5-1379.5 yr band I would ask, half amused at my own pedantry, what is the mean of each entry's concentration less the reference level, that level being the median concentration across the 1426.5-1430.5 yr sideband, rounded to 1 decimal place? -1.9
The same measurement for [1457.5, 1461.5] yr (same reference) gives -0.6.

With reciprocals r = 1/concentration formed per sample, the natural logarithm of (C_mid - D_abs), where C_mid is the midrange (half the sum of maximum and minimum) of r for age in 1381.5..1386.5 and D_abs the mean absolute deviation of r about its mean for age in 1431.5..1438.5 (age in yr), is -3.20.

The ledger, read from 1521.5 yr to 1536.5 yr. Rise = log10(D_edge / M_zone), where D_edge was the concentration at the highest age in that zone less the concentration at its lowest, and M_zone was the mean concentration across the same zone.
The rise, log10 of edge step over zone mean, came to -1.5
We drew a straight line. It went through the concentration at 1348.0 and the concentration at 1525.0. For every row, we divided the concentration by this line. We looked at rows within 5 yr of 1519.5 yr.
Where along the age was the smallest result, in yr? 1515.0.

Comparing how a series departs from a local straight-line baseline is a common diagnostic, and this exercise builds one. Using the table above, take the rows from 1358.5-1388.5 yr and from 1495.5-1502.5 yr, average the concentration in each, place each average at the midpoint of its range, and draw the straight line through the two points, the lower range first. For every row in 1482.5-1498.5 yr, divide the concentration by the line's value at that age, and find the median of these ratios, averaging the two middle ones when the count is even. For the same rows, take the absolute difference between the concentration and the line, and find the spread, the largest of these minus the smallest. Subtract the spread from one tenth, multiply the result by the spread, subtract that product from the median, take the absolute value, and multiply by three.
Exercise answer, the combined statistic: 13.8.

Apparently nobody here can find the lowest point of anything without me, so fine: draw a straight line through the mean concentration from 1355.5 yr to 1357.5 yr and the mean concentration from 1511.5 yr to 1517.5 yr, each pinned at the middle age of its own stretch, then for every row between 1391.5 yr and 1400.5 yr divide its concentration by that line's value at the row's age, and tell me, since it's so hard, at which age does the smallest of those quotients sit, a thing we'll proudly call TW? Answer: 1399.0 yr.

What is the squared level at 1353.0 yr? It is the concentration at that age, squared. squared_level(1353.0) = 569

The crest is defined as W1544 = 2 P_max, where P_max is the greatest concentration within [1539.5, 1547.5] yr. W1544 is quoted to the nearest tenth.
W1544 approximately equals 54.3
